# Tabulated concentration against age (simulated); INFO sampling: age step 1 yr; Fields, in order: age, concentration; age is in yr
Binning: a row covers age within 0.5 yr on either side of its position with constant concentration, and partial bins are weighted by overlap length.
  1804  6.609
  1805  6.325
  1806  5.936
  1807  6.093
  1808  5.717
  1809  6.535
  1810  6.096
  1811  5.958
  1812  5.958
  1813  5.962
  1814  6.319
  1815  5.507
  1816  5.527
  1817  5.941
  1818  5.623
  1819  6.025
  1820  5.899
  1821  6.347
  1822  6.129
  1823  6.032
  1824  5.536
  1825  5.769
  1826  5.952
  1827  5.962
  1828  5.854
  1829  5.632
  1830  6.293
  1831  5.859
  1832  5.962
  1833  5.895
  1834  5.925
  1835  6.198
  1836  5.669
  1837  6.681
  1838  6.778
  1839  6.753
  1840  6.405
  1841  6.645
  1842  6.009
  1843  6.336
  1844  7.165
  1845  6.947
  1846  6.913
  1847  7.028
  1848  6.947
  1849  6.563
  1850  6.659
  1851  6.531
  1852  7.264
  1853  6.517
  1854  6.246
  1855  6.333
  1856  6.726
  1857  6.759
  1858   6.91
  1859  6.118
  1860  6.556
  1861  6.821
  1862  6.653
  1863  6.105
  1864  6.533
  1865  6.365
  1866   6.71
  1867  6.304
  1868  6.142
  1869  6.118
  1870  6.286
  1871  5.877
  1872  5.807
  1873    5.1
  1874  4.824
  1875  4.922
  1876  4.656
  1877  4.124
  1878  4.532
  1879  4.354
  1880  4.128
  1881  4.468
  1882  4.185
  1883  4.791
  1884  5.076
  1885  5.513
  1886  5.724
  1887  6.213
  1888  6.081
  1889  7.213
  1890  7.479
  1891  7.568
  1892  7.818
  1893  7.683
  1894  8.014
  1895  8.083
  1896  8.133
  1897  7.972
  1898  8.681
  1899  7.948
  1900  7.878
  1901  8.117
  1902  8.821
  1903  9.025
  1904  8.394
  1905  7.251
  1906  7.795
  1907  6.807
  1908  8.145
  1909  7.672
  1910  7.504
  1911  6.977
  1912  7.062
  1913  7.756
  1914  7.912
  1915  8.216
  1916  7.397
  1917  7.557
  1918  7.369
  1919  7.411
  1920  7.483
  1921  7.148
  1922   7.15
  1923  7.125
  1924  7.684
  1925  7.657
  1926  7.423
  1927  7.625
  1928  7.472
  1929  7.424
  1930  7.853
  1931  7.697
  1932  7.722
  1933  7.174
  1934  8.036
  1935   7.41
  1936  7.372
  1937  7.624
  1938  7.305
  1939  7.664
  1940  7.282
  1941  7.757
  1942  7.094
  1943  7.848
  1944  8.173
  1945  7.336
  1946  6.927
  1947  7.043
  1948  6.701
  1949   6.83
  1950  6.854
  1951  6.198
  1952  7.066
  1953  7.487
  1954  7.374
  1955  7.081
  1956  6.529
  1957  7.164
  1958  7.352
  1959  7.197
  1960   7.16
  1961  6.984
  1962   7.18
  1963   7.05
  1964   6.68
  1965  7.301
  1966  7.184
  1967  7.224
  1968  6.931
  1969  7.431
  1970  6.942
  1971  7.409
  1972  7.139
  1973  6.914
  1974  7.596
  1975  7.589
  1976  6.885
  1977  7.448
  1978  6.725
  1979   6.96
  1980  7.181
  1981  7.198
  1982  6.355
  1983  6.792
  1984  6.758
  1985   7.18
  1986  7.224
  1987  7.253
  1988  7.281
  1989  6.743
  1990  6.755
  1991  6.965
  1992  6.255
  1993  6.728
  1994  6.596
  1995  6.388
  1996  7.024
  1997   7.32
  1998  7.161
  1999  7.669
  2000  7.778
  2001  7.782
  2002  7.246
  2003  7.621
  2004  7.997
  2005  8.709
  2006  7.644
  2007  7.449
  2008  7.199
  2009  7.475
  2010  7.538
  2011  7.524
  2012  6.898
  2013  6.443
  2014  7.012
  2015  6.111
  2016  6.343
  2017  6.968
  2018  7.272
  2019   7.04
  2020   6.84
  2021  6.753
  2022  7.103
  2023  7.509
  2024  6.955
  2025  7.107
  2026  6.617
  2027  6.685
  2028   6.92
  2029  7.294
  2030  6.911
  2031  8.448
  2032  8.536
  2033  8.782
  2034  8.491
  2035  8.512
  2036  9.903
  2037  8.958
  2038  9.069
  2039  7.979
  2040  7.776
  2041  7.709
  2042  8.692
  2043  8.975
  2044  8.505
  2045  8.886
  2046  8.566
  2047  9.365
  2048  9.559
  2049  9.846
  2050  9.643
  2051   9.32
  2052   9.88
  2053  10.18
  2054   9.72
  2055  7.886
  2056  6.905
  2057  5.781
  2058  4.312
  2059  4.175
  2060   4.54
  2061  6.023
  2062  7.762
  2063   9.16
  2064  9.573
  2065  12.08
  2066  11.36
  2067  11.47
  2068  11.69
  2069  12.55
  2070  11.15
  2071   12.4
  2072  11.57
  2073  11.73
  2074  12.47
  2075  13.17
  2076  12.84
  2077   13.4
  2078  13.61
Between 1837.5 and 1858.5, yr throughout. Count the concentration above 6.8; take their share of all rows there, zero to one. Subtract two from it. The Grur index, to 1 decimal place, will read -1.7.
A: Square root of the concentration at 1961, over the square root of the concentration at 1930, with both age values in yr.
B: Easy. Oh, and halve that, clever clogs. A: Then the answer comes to 0.47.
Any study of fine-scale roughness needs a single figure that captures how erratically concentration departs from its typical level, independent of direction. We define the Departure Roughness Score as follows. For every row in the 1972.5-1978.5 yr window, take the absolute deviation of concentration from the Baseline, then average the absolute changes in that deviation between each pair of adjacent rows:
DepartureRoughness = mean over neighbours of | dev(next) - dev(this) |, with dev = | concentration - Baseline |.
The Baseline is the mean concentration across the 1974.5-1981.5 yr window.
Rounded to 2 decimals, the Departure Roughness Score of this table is 0.12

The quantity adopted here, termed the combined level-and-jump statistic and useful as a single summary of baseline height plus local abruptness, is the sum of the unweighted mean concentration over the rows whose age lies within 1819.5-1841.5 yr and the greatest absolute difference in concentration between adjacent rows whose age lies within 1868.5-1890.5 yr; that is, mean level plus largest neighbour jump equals 7.2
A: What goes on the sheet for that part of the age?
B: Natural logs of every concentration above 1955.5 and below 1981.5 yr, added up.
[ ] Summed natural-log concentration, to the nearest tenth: 51.1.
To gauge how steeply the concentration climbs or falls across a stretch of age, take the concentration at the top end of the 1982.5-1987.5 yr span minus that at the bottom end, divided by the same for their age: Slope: 0.12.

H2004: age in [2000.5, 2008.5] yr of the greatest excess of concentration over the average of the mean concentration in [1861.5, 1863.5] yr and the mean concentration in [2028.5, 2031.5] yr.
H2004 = 2005 yr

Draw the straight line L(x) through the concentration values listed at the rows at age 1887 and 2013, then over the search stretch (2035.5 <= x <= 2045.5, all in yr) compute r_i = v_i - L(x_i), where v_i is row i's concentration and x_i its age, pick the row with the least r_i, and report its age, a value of 2041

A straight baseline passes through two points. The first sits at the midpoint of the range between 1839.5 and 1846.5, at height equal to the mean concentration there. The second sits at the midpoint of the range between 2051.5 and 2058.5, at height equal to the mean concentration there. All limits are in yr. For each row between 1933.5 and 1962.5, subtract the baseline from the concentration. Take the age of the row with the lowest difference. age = 1951 yr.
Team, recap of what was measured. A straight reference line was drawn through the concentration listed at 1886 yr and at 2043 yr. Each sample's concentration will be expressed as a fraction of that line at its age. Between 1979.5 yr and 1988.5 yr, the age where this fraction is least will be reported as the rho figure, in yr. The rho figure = 1982 yr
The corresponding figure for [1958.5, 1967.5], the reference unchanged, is 1964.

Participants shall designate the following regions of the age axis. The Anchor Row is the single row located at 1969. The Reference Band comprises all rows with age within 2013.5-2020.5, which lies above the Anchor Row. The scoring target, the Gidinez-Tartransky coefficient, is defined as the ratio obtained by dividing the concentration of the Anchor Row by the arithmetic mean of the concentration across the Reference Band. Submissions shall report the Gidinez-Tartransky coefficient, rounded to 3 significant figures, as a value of 1.09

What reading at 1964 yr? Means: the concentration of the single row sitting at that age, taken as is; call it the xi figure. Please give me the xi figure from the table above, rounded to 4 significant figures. 6.680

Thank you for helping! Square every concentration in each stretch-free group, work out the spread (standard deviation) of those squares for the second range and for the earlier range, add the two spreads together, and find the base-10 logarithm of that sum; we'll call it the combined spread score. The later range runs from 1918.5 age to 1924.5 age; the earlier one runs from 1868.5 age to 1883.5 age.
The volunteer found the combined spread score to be 1.0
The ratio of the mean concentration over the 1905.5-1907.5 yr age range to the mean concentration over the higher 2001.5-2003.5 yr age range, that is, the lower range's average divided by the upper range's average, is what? 0.98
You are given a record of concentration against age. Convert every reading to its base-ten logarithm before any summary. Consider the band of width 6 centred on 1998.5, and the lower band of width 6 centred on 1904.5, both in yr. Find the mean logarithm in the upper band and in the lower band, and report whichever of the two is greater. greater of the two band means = 0.90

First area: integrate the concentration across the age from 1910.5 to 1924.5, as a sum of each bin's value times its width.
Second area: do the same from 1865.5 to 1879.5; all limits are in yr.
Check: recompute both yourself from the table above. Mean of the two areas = 90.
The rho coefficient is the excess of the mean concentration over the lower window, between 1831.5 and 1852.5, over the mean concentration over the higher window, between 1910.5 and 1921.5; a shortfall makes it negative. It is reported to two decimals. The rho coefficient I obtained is -0.94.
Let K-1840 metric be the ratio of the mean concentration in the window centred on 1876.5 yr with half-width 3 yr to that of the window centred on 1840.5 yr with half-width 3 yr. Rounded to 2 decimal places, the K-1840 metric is 0.70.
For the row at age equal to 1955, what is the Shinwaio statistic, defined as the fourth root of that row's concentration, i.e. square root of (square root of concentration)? 1.63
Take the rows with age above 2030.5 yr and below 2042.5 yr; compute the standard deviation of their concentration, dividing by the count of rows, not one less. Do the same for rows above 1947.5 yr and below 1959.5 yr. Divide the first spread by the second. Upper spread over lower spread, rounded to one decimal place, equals 1.6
